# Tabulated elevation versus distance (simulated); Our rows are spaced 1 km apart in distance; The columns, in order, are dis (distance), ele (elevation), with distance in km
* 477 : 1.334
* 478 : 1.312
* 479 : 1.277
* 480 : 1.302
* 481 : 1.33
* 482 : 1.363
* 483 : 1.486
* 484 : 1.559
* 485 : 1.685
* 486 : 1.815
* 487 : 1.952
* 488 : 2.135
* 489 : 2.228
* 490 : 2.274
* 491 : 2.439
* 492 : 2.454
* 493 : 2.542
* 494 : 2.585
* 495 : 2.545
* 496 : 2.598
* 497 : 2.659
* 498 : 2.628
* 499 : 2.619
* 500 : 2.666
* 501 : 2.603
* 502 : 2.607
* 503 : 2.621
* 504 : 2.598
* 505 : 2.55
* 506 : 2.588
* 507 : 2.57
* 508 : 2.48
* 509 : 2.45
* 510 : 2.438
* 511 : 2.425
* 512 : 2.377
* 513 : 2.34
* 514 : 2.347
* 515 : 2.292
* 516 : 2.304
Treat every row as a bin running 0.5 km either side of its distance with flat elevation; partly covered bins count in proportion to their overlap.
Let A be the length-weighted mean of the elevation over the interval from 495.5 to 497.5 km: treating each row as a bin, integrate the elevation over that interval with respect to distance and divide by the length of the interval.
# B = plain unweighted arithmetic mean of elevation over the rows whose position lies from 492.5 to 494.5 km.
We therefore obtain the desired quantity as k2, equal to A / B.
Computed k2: 1.03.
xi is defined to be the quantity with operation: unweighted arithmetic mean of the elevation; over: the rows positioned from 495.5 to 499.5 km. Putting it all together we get 2.63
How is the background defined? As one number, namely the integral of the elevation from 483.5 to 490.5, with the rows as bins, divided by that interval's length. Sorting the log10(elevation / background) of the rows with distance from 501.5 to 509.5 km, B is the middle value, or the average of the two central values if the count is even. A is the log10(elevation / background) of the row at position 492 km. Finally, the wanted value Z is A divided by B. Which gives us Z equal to 0.8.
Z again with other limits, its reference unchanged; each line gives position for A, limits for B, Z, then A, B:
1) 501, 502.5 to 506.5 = 1.0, 0.13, 0.124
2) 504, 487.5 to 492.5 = 1.9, 0.12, 0.067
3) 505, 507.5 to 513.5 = 1.2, 0.12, 0.096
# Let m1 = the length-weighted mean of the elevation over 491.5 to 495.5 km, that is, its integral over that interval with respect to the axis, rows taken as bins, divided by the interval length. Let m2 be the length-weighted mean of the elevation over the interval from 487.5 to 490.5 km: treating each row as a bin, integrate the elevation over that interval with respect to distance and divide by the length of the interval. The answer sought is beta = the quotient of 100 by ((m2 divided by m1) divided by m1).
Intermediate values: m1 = 2.53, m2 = 2.2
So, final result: 290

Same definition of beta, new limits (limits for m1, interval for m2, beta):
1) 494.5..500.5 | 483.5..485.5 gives 423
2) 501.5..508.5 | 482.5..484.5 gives 435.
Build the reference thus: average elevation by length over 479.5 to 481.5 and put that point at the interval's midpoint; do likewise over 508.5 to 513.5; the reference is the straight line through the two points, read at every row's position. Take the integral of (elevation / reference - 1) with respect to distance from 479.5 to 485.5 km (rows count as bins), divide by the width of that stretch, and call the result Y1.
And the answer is 0.0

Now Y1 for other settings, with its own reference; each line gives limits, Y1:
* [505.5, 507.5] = 0.1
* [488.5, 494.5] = 0.4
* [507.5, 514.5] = 0.0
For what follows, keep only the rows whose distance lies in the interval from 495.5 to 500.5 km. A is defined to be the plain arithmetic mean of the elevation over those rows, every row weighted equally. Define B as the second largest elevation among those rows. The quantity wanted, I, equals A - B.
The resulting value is -0.025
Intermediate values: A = 2.63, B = 2.659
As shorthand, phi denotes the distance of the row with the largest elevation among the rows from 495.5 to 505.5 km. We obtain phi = 500 km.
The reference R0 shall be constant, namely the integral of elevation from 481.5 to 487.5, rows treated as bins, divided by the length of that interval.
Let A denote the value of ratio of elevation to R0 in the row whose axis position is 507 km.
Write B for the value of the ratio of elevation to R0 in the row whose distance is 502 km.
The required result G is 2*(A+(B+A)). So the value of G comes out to 9.4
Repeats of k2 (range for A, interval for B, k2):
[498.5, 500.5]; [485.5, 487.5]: 1.40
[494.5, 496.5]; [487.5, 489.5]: 1.18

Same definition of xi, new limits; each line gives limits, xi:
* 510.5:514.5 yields 2.37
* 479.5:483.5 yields 1.37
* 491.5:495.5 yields 2.53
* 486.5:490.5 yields 2.15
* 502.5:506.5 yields 2.59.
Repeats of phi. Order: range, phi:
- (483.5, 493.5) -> 493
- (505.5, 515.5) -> 506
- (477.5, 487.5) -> 487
